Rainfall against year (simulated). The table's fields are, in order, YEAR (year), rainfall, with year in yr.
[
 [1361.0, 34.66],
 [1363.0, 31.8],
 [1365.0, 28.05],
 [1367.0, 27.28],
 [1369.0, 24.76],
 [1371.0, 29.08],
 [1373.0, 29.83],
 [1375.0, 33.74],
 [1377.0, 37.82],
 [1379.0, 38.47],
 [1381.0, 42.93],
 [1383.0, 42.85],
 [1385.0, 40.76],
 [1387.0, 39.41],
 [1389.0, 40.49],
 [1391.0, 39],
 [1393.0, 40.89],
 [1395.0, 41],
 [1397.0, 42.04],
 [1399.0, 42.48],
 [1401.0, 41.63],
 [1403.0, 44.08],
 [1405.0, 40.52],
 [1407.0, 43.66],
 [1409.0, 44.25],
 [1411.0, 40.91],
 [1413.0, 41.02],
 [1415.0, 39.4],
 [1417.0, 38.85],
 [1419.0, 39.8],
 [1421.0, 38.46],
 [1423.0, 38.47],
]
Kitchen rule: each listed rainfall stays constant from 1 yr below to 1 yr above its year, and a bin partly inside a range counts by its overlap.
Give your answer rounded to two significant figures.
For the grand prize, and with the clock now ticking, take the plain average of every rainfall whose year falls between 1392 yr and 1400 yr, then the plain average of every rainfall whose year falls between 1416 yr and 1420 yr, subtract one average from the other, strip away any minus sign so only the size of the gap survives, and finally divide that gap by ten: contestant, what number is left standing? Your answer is 0.23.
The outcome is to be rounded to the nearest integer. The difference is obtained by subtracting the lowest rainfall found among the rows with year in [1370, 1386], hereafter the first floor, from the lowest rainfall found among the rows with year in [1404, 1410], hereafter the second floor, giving 11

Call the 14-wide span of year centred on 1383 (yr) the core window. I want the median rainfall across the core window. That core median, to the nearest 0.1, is 40.5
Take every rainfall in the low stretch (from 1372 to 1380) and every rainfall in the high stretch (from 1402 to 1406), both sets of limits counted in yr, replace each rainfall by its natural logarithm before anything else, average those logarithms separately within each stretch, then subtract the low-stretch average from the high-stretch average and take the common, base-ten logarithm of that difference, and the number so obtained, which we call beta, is -0.7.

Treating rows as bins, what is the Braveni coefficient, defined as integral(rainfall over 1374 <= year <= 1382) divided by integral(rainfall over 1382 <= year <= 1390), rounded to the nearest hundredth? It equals 0.94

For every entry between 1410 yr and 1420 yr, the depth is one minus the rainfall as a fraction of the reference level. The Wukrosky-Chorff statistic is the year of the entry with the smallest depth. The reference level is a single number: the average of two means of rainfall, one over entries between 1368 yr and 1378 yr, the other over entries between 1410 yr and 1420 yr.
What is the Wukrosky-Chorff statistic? 1413.0 yr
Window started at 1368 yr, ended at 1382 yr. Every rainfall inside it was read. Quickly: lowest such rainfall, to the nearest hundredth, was 24.76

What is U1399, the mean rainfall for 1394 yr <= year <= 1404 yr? 42.2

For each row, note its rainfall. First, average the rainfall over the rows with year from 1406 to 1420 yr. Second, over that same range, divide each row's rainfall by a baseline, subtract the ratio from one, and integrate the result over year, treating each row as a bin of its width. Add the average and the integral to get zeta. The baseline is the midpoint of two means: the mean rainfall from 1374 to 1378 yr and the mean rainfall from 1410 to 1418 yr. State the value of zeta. 39.94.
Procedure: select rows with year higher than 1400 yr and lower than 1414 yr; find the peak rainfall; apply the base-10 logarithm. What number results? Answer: 1.65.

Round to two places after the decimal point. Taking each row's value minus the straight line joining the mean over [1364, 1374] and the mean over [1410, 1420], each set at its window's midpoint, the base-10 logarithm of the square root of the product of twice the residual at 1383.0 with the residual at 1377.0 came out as 1.13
